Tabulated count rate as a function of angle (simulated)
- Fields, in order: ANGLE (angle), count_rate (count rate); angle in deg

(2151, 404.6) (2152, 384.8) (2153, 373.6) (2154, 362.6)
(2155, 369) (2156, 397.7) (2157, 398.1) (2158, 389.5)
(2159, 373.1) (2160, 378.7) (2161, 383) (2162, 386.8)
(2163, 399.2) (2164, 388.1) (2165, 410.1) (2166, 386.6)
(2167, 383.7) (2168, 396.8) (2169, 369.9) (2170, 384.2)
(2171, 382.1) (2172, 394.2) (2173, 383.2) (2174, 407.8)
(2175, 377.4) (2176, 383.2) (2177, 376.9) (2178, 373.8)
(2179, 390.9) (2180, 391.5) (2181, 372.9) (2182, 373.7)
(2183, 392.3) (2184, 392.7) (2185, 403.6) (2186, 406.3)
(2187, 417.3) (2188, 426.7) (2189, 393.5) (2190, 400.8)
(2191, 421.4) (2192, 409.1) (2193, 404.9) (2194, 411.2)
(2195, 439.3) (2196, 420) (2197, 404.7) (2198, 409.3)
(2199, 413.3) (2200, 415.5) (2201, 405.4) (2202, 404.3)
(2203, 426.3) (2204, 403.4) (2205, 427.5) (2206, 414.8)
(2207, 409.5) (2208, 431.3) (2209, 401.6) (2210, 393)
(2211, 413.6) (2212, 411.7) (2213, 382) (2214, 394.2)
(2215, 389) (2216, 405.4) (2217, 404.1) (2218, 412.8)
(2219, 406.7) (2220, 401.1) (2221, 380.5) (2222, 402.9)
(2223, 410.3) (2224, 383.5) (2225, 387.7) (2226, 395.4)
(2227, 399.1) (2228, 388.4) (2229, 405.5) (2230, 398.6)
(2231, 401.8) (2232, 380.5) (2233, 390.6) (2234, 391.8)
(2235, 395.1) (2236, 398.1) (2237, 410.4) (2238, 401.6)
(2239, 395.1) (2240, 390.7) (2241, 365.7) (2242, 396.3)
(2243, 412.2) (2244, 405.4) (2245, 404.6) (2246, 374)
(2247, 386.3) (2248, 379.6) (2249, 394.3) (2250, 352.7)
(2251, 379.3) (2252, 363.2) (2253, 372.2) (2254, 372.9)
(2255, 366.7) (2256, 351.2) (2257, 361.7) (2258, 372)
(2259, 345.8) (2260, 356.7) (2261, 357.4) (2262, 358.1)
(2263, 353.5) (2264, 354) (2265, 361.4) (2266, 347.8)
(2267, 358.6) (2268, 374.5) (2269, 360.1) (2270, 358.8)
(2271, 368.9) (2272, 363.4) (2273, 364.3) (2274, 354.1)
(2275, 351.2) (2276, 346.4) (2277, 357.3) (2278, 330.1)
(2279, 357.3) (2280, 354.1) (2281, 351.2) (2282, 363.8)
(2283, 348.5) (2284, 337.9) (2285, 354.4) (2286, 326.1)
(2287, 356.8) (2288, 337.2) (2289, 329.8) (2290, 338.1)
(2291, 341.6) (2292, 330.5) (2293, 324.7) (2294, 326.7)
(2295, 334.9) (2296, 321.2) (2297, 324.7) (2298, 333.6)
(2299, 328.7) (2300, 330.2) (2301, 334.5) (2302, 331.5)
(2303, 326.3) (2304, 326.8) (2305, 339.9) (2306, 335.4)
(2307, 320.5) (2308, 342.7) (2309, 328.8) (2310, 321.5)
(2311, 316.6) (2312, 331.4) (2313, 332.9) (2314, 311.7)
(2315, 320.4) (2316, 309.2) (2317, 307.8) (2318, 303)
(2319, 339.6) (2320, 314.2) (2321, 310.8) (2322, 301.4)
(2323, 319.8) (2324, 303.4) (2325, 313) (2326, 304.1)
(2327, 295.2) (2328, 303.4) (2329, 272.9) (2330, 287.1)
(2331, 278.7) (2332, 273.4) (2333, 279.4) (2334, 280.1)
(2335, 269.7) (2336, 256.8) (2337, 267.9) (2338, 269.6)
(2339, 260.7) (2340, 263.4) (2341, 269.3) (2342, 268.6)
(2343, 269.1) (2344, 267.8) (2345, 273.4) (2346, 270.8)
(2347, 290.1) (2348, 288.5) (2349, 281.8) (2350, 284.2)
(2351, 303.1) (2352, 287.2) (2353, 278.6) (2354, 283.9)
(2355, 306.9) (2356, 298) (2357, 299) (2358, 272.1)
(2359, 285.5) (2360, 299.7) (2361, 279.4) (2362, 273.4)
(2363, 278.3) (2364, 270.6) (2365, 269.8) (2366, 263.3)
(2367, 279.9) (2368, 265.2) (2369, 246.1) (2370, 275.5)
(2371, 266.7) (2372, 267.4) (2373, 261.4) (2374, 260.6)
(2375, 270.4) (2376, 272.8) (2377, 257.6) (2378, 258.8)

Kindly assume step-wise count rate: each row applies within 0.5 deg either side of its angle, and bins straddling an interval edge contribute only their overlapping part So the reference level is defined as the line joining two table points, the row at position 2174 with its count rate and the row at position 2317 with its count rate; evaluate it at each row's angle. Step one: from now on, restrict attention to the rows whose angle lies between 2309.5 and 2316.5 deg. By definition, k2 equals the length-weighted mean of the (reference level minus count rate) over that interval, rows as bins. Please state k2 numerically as -10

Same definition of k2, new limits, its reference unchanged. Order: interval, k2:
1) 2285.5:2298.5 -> -7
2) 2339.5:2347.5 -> 18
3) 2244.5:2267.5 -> -16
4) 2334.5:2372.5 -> 6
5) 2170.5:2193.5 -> 8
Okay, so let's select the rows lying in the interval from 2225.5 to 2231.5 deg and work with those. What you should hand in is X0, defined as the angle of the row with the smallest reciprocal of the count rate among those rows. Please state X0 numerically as 2229 deg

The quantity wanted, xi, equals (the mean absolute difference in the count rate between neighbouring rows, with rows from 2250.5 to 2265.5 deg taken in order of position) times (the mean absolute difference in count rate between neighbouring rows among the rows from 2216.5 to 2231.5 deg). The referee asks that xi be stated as 92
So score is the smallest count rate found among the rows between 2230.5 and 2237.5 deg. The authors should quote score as 380.5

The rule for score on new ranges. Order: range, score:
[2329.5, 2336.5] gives 256.8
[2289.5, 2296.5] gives 321.2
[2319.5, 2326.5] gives 301.4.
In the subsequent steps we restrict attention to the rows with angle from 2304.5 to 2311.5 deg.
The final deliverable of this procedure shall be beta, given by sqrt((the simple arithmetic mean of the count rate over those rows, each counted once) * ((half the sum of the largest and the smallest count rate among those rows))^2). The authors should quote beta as 5982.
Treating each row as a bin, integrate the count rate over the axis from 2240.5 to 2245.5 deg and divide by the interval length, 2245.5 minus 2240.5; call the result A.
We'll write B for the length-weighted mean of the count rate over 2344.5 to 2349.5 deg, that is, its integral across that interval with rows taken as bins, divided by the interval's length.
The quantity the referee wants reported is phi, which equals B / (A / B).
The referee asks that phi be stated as 199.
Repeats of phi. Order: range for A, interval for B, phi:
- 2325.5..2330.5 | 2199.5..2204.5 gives 577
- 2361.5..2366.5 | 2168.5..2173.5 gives 540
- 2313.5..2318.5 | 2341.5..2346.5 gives 235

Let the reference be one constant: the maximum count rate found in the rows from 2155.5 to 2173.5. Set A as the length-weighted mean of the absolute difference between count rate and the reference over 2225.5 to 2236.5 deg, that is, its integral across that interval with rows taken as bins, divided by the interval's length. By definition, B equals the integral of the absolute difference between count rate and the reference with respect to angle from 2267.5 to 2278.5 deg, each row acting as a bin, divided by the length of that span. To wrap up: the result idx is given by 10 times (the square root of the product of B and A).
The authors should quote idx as 283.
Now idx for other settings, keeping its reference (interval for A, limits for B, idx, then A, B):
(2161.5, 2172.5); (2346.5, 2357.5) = 498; 21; 119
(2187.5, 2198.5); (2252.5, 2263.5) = 218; 10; 49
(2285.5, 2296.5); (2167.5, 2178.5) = 443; 77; 26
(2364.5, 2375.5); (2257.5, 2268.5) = 865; 144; 52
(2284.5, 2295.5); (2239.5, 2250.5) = 412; 74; 23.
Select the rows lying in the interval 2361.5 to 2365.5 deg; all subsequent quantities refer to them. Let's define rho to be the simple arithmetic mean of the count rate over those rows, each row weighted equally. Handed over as 273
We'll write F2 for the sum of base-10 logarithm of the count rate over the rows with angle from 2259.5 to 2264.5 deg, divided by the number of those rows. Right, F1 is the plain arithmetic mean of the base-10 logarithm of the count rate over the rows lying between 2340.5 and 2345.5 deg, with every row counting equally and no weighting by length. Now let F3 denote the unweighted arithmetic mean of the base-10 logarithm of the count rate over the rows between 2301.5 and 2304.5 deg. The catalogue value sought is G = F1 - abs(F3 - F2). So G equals 2.40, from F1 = 2.43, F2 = 2.55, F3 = 2.52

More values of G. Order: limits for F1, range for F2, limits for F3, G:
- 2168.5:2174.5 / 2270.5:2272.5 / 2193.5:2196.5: 2.52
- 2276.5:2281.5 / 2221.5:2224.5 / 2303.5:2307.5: 2.46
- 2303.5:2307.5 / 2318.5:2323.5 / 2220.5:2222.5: 2.43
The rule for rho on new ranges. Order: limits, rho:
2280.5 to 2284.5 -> 350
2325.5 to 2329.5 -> 294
